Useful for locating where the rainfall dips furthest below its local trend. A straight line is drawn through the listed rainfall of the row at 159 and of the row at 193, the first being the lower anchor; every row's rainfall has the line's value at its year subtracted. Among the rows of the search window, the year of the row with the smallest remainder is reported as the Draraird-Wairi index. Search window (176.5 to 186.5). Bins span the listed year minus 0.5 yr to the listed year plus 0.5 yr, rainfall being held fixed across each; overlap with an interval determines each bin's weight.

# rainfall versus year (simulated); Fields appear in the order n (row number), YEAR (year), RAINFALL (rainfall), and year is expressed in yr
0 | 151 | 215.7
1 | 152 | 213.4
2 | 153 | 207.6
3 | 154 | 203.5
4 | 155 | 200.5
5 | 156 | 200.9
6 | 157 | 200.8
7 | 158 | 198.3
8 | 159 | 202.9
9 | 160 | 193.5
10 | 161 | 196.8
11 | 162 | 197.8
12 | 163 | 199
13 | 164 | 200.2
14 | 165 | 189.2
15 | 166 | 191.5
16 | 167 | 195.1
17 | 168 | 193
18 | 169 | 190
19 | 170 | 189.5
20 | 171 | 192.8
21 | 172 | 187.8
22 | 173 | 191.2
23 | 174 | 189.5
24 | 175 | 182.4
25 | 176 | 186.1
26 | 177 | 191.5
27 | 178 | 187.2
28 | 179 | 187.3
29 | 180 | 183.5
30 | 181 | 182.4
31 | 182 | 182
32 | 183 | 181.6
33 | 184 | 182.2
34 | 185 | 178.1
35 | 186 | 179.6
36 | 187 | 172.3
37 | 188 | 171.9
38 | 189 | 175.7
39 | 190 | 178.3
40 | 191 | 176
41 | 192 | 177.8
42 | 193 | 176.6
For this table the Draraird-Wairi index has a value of 185 yr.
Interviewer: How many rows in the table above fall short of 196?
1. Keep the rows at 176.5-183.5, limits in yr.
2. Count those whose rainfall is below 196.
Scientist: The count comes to 7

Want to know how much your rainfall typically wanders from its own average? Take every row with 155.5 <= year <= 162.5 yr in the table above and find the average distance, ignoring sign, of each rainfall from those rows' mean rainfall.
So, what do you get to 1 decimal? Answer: 2.4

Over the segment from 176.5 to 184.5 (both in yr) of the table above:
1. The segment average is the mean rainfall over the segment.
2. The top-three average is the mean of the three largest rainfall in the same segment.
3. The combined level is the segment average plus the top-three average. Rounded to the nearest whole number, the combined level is 373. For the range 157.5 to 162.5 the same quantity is 398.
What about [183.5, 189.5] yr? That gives 357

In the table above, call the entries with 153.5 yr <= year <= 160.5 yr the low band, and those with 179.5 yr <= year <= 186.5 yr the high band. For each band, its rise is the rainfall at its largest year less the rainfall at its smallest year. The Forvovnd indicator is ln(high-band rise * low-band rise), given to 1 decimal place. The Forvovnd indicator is 3.7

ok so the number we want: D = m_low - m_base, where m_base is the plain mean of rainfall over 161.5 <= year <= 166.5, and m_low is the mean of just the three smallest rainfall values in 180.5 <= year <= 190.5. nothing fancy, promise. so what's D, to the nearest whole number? -22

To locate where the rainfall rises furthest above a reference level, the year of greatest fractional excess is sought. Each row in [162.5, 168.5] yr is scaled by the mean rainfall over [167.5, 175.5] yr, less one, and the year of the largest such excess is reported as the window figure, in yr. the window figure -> 164 yr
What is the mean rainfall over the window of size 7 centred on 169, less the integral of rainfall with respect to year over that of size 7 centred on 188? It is -1041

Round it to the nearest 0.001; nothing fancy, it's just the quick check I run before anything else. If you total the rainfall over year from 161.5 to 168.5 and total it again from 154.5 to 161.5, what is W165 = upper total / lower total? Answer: 0.980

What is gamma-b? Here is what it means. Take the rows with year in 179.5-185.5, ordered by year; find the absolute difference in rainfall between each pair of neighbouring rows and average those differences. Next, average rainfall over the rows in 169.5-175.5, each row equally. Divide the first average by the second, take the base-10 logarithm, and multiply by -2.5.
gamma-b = 5.39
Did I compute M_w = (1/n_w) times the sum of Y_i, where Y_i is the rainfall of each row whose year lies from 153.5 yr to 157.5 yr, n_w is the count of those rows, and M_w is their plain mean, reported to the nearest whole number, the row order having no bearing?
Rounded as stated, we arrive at 201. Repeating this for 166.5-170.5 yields 192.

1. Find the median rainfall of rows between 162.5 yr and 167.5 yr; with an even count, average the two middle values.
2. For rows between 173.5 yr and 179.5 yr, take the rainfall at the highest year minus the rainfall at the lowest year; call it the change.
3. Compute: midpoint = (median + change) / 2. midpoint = 96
